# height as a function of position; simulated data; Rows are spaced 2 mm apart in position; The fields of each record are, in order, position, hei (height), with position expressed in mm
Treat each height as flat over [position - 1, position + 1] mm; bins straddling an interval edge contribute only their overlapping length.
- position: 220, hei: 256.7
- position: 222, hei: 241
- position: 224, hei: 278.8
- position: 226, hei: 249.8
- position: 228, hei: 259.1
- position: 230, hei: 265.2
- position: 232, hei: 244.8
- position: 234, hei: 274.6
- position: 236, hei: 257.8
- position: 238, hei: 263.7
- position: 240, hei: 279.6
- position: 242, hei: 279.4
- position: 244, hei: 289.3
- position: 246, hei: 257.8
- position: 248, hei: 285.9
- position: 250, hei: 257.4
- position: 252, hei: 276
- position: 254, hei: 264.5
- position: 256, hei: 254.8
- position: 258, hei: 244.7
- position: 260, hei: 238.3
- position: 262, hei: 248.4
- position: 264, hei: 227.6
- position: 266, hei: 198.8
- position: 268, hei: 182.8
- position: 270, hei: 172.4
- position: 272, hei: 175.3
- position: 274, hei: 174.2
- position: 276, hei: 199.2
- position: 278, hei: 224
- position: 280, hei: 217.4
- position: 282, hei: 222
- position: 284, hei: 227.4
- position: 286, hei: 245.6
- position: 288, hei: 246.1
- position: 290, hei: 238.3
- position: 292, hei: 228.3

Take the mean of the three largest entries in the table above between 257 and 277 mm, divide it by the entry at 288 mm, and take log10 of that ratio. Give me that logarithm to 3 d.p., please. -0.004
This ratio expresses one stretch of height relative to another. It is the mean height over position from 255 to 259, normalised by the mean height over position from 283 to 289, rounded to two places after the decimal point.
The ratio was 1.04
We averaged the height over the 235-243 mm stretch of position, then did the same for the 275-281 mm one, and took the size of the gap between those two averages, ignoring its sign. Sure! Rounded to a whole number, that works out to 57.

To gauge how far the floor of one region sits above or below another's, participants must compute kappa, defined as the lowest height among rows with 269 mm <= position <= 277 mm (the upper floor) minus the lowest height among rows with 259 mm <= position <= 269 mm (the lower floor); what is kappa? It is -10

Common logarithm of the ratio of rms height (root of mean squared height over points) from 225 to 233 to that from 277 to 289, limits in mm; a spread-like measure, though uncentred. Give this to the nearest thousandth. 0.043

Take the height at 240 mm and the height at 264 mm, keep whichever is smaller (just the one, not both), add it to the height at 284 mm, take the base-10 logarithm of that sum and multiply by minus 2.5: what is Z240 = -6.65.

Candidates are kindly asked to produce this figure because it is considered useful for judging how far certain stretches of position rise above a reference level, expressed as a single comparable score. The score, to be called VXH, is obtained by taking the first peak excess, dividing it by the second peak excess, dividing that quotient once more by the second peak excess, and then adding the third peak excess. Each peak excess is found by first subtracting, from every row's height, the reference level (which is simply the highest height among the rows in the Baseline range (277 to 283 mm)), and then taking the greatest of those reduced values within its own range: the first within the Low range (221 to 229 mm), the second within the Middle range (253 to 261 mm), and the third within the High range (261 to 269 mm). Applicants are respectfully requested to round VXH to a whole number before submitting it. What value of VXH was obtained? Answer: 24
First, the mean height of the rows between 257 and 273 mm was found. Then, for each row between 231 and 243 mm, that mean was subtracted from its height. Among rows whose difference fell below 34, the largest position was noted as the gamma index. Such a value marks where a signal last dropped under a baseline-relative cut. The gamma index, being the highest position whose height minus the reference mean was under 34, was 232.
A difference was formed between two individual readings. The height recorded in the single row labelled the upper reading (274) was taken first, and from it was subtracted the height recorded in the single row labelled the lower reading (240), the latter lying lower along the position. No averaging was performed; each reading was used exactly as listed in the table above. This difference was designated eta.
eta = -105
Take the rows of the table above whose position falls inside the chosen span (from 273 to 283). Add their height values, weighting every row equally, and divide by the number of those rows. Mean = 207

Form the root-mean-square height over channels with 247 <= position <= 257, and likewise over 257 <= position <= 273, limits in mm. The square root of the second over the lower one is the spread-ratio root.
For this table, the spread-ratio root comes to 0.89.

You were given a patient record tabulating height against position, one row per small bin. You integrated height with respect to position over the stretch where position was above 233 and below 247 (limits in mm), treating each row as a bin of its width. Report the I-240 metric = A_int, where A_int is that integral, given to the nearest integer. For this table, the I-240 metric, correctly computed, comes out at 3804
